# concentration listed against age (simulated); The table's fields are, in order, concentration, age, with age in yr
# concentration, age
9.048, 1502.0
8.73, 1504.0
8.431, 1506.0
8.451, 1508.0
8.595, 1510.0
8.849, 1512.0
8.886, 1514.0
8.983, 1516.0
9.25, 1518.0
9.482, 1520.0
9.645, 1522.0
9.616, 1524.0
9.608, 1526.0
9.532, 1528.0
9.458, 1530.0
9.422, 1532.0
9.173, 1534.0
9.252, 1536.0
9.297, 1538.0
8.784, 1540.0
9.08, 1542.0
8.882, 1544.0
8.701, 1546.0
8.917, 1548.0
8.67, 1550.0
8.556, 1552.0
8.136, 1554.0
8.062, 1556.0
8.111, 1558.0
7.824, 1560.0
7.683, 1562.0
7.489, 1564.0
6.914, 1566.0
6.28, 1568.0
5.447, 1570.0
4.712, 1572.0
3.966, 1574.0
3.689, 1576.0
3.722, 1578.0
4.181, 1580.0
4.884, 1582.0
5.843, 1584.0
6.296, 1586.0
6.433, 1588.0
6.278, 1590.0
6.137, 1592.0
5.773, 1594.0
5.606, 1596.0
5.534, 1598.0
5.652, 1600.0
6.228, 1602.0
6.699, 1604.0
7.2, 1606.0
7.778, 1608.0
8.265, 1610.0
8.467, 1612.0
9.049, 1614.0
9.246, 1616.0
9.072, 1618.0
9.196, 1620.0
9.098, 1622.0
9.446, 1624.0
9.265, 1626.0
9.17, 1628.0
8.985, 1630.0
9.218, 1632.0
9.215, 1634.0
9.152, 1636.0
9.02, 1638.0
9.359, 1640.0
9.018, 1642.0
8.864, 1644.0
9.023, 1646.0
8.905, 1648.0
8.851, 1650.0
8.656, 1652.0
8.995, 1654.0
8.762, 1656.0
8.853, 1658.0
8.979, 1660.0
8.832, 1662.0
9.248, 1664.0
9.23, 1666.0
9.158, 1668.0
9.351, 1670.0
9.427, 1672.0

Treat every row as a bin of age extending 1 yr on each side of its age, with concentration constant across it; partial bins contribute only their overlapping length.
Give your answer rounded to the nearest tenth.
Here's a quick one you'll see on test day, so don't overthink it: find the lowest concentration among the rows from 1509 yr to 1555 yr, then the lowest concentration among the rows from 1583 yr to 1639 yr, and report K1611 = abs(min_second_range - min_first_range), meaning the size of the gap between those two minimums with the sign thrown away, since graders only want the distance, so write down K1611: 2.6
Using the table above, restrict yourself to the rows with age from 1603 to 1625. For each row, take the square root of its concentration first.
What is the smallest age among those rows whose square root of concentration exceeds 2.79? 1610.0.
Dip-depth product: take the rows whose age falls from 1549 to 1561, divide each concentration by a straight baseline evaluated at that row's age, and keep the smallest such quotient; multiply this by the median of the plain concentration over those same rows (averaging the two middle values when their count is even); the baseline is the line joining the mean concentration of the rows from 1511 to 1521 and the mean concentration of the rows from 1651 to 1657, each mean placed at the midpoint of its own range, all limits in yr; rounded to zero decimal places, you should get 7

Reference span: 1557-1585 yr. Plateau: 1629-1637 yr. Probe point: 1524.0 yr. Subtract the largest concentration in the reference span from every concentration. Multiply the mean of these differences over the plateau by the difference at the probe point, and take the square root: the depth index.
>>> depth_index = 1.25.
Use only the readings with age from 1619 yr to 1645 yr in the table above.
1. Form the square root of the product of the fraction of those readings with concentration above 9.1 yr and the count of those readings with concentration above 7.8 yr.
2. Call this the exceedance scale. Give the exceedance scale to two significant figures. 2.8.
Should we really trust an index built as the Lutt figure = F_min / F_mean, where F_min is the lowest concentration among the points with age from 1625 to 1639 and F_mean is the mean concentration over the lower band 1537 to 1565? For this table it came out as 1.06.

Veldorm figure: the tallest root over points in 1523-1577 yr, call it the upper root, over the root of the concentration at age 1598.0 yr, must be 1.32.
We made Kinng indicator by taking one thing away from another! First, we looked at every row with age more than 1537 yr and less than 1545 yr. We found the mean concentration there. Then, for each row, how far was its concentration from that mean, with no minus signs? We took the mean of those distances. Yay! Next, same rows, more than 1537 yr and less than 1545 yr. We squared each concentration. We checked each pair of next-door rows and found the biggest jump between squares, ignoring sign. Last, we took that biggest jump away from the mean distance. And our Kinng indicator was -9.1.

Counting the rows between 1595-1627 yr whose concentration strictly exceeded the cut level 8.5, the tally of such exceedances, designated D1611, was 7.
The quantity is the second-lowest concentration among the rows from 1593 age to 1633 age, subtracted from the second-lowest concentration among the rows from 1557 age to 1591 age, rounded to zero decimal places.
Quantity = -2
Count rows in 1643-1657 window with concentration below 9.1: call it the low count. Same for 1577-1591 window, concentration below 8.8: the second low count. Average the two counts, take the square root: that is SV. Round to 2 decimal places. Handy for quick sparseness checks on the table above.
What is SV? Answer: 2.65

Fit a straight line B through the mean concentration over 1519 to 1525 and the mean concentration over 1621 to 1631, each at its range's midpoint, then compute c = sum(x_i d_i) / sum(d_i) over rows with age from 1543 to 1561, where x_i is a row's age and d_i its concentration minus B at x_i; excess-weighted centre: 1553.7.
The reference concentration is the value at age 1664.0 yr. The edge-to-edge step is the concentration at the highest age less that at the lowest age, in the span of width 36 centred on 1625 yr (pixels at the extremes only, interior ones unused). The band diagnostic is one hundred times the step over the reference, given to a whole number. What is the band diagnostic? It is 13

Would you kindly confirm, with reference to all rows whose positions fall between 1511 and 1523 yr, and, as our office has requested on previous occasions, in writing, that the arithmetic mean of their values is 9.2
